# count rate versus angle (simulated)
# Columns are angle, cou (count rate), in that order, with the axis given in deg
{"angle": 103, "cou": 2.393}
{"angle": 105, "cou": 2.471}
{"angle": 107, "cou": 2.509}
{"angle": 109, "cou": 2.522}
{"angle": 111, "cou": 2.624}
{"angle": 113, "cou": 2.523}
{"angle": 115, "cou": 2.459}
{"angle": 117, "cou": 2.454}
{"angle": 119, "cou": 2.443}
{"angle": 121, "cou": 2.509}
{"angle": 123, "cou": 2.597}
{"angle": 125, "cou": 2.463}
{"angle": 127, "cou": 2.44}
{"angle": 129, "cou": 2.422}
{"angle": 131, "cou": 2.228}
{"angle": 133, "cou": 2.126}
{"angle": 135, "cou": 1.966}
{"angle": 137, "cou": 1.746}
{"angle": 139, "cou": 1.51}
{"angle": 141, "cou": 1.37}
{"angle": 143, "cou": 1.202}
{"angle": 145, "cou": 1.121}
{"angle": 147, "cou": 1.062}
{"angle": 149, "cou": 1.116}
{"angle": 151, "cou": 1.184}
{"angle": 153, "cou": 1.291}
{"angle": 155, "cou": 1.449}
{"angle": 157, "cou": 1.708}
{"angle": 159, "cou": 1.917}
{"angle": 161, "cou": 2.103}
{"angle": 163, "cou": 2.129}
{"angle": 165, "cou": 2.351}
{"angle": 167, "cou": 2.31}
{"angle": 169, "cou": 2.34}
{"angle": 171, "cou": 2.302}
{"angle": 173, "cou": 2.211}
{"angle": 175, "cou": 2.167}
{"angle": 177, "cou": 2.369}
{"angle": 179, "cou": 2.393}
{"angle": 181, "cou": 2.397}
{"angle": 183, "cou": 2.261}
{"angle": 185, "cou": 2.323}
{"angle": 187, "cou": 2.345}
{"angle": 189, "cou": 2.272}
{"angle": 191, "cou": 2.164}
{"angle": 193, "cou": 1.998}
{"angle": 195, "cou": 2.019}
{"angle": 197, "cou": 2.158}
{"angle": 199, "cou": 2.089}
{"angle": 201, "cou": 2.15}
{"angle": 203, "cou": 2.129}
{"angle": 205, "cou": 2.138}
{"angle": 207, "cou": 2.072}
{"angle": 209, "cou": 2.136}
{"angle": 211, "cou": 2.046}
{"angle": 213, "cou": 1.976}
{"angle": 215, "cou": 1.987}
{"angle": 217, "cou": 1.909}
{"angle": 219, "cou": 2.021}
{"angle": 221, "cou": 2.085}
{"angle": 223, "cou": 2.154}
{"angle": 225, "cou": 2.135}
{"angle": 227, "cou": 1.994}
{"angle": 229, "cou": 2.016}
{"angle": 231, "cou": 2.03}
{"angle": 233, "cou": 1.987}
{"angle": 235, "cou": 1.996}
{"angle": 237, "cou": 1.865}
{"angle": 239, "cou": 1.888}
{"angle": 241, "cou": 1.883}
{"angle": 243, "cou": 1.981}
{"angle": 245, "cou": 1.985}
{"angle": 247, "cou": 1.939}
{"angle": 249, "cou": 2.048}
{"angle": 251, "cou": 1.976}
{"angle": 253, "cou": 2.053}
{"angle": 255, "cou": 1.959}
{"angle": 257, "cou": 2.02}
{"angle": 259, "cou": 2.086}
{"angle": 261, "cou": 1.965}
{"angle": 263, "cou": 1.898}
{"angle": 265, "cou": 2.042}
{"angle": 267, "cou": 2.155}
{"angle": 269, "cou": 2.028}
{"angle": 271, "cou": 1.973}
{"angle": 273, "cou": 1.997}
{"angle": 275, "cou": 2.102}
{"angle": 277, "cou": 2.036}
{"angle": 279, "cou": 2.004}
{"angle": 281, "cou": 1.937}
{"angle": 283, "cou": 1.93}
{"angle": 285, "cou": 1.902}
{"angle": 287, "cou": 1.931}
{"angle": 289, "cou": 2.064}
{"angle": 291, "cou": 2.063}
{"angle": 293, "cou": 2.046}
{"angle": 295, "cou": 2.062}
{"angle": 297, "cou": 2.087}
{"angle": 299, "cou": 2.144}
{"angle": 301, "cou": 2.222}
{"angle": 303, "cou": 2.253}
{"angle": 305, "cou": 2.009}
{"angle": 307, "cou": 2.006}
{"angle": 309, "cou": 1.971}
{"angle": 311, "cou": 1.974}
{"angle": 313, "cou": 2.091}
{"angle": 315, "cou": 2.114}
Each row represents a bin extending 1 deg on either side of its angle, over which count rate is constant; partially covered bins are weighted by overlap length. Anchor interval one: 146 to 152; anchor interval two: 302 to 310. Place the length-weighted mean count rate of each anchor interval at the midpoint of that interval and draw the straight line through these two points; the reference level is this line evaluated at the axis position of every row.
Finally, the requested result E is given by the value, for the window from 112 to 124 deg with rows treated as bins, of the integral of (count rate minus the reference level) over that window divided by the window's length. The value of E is 1.6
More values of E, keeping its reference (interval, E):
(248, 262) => 0.3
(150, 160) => 0.4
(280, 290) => 0.0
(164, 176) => 1.0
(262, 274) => 0.2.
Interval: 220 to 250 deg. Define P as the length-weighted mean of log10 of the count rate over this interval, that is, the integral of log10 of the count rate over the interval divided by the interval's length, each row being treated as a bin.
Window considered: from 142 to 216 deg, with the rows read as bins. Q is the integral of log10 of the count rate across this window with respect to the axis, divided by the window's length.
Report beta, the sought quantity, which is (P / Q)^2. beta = 1.1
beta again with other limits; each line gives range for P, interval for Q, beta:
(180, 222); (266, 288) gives 1.2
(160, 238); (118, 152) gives 1.8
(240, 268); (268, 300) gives 1.0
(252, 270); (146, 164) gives 3.0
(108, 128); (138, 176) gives 3.3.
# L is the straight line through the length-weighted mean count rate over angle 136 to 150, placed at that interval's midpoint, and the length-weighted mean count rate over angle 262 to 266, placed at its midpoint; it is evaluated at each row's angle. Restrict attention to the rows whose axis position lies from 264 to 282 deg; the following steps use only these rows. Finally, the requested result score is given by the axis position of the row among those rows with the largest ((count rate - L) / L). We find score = 267 deg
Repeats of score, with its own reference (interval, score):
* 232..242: 233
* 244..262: 249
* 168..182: 169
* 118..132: 123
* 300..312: 303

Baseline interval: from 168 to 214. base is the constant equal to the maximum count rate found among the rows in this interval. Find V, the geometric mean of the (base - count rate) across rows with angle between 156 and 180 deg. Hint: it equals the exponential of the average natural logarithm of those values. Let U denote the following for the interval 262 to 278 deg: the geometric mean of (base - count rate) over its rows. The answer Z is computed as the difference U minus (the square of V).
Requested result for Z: 0.35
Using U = 0.36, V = 0.11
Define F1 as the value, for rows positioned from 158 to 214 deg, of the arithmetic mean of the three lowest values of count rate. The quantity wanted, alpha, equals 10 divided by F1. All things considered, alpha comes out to 5.09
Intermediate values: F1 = 1.96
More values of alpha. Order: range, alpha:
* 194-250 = 5.32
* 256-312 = 5.24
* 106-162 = 9.09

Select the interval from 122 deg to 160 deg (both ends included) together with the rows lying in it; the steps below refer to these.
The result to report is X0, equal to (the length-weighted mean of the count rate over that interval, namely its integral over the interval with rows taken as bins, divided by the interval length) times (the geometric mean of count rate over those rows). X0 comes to 2.9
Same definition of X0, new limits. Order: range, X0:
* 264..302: 4.2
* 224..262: 4.0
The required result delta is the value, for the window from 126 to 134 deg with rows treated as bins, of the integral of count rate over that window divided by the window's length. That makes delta 2.30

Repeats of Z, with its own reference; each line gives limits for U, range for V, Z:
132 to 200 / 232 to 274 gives -0.16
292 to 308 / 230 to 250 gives 0.09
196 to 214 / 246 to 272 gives 0.15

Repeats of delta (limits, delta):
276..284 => 1.98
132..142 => 1.74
